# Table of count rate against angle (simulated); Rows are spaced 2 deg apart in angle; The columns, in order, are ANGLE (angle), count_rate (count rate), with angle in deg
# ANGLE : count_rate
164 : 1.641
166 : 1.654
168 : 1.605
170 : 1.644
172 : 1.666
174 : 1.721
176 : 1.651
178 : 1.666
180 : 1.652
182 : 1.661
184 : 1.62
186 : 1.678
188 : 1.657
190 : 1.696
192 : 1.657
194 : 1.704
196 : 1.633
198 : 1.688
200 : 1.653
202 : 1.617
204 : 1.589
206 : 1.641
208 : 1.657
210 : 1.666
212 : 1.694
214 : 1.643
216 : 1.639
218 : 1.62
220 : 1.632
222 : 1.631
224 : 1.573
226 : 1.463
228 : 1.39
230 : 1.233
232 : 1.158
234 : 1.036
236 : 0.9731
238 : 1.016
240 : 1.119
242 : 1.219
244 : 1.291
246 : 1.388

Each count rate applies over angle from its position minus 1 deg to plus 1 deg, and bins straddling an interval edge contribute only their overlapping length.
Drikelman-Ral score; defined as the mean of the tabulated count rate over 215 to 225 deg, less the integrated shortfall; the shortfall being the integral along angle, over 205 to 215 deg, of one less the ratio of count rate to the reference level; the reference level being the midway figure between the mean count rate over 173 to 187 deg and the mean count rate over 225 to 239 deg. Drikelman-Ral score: 3.29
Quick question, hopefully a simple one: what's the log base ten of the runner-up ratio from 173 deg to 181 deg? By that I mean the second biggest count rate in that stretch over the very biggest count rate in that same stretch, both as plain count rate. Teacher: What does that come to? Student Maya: -0.0141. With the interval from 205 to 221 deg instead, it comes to -0.0072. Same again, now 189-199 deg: -0.0020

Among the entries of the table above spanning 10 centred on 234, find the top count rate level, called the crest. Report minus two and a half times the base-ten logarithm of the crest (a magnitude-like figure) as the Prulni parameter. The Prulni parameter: -0.227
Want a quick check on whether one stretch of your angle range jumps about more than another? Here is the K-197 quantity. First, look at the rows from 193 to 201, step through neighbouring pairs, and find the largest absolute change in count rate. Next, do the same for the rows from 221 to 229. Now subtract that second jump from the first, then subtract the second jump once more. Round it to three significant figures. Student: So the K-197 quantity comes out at -0.149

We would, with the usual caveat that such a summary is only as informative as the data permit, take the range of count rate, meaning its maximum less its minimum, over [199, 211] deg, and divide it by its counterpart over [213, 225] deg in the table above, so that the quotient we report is 1.10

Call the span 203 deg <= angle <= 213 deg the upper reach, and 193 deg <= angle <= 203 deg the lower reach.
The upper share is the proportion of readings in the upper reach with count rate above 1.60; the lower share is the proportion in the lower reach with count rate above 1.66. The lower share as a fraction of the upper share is 0.50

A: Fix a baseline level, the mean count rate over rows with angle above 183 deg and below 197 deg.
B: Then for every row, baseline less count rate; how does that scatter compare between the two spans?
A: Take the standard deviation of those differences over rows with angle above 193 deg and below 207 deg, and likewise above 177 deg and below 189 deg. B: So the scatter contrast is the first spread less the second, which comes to 0.02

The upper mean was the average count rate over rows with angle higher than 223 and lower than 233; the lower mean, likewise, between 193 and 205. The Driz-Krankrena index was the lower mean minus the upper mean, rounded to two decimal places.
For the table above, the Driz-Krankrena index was 0.28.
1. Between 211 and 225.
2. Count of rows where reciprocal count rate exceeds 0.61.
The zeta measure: 5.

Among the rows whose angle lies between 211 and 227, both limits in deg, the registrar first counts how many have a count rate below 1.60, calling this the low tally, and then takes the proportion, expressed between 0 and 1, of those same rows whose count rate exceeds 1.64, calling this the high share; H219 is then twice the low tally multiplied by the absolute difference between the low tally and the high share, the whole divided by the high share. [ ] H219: 28.0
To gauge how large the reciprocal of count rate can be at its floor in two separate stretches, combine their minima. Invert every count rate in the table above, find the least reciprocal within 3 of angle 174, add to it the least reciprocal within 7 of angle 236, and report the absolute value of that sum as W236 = 1.39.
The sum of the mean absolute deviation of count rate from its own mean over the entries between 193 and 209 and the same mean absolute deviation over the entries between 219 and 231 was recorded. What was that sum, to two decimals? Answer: 0.15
